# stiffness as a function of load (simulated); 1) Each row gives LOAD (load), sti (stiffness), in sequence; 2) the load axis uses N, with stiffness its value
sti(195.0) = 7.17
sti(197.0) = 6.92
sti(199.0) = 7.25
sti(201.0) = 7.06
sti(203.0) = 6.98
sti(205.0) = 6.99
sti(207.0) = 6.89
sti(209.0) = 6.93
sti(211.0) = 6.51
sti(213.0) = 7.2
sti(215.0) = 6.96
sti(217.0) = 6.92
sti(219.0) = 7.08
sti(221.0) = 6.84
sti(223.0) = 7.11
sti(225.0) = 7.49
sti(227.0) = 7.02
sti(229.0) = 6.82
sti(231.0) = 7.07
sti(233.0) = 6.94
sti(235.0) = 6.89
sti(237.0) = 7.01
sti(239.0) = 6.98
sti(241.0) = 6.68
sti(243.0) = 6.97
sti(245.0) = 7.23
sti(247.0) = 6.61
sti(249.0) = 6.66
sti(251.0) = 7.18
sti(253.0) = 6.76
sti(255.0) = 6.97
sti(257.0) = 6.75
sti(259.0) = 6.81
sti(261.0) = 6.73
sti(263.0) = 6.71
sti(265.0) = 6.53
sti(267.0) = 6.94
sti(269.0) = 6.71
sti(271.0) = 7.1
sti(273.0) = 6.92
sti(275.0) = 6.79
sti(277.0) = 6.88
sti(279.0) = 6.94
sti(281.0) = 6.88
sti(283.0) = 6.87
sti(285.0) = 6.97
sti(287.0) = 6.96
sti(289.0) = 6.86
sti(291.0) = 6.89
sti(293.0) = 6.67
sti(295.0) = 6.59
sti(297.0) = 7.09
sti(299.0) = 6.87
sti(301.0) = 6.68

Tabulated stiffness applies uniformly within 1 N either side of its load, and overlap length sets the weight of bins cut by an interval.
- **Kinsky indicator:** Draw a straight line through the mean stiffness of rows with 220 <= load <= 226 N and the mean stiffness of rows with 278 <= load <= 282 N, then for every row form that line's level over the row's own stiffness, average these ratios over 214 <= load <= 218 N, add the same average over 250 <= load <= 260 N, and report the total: 2.05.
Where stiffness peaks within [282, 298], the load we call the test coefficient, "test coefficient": 297.0 N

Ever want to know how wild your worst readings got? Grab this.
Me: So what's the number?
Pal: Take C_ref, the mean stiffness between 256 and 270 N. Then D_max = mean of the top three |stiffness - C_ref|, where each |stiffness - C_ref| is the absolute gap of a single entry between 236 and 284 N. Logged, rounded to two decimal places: 0.43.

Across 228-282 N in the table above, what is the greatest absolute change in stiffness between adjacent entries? 0.62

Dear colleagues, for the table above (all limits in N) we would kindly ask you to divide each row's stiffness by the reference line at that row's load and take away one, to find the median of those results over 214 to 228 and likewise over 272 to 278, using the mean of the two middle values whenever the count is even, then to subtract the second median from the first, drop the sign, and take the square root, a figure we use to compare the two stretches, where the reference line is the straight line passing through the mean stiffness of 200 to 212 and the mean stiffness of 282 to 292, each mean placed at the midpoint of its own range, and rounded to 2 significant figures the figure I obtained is 0.15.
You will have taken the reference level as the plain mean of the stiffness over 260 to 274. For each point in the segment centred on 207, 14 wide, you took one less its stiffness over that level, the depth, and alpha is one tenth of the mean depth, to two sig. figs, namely -0.0019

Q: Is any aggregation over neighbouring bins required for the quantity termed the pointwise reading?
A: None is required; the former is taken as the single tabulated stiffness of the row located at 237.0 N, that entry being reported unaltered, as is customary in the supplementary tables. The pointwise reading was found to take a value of 7.01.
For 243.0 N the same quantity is 6.97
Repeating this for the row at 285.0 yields 6.97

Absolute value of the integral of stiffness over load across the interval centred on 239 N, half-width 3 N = 41.3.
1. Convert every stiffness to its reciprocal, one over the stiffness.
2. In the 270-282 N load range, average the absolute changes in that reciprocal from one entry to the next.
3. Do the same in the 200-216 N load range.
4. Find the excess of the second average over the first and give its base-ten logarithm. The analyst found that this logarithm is -2.6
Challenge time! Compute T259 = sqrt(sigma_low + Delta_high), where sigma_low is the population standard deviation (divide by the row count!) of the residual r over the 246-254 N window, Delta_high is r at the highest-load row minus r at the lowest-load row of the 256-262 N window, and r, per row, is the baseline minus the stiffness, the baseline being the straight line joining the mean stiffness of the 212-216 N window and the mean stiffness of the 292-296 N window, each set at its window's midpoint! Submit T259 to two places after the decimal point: 0.48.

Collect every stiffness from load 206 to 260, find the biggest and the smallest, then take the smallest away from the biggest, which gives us 1.0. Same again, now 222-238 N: 0.7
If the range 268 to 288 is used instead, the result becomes 0.4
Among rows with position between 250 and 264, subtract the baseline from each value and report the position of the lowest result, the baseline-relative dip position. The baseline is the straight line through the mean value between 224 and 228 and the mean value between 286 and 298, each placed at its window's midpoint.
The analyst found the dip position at 253.0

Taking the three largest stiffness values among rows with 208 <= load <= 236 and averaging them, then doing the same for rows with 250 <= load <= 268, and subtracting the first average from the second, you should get -0.24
